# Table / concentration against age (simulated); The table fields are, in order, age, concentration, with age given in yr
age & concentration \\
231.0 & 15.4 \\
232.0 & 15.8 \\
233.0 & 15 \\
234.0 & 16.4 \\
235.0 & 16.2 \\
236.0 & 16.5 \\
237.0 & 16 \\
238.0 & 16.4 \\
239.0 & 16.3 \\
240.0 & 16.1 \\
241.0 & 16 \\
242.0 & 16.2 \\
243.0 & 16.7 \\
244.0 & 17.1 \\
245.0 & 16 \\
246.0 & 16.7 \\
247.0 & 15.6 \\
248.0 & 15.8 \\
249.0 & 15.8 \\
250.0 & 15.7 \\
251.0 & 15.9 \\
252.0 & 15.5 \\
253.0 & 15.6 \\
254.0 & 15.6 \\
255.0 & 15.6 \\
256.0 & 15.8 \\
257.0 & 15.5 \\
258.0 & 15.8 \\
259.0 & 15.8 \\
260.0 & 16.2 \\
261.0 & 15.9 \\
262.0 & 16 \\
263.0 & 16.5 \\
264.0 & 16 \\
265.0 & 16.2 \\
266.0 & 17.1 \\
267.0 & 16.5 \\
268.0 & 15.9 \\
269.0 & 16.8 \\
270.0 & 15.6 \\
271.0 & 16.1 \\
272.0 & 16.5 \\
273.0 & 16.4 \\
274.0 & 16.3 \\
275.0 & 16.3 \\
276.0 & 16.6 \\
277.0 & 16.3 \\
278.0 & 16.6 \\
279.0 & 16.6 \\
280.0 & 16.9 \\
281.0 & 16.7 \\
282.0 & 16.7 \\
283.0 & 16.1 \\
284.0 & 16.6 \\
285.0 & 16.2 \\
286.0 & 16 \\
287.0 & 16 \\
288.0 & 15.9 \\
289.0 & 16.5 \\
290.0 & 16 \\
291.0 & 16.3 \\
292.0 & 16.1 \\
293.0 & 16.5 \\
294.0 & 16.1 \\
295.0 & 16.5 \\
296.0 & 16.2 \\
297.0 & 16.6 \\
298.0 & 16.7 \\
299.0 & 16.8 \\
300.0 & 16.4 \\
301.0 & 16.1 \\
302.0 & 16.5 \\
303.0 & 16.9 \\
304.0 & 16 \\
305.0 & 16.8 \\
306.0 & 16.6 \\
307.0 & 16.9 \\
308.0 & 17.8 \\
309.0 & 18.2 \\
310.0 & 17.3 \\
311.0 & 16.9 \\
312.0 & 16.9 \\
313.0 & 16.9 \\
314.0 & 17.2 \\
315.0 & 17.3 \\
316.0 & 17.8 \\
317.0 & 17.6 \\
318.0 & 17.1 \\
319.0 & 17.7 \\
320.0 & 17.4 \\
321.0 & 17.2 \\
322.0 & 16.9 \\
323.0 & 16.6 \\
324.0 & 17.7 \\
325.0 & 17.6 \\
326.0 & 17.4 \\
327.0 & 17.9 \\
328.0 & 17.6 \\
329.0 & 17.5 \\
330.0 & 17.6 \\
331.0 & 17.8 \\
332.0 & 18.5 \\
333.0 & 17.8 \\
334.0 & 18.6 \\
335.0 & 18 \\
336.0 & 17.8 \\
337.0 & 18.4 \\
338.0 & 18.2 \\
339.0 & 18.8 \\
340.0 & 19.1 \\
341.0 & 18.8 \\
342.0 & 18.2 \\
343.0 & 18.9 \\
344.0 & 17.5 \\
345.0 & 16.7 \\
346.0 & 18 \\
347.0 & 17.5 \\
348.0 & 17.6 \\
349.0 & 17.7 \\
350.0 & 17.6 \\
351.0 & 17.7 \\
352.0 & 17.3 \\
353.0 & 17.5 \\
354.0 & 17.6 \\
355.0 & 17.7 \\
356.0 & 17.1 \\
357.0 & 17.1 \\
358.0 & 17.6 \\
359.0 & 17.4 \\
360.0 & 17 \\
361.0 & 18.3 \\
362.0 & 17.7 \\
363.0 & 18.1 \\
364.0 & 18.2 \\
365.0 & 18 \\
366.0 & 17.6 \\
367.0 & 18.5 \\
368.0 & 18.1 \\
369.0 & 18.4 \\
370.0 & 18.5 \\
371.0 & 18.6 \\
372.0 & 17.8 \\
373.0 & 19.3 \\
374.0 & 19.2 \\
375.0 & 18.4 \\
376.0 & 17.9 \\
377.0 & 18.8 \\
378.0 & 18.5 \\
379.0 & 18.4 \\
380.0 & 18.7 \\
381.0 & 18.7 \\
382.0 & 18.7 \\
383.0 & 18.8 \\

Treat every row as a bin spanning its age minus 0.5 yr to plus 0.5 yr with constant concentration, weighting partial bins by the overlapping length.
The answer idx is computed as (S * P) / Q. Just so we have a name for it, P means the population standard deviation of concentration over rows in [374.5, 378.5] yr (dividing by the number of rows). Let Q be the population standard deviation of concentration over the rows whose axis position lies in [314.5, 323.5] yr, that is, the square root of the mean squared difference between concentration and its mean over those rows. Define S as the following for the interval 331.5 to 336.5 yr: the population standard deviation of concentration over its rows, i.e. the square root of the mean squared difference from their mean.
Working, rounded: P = 0.32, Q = 0.37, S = 0.34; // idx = 0.30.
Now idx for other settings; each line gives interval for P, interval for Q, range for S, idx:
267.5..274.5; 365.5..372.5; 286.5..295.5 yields 0.23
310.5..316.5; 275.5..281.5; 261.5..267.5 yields 0.70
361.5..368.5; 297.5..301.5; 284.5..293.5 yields 0.22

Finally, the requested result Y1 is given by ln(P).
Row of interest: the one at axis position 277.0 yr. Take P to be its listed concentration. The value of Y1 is 2.79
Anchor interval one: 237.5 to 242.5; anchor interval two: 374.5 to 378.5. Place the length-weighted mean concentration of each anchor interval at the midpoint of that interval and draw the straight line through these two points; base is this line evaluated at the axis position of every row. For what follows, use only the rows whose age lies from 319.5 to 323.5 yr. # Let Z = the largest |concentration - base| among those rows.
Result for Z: 0.94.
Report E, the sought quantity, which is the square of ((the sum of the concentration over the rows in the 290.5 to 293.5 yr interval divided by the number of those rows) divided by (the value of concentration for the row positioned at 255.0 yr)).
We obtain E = 1.09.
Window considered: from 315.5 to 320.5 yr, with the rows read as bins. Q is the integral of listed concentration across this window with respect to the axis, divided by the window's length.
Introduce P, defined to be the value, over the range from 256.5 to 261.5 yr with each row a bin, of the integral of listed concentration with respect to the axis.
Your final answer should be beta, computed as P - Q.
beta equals 62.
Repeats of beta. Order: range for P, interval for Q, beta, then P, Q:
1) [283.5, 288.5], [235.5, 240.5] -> 64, 80.7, 16.3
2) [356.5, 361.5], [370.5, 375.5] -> 69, 87.4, 18.7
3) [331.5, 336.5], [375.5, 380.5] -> 72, 90.7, 18.5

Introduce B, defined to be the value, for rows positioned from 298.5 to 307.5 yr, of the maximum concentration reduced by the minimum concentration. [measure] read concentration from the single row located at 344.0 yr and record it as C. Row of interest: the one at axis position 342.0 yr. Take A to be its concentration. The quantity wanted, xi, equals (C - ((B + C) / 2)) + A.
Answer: 26.5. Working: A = 18.2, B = 0.9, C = 17.5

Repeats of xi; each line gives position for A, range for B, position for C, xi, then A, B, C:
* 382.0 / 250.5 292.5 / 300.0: 26.1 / 18.7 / 1.6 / 16.4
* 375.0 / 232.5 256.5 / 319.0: 26.2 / 18.4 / 2.1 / 17.7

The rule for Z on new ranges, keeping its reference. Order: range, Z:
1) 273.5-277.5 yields 0.50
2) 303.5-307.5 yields 1.23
